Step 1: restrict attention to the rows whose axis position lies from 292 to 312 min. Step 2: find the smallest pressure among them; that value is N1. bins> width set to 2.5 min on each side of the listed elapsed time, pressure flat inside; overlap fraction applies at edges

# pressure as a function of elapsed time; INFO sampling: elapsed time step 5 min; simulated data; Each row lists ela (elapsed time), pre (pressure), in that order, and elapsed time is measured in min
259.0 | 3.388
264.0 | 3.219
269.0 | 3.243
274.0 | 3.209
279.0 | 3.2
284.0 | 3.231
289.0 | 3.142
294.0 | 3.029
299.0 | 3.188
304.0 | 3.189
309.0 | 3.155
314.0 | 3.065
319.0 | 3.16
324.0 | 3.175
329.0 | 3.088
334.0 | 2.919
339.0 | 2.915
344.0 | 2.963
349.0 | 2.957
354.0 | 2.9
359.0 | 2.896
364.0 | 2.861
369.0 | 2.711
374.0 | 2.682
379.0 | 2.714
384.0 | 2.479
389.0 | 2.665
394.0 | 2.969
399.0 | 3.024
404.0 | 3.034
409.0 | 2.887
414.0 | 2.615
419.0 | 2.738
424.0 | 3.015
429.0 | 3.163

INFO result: 3.029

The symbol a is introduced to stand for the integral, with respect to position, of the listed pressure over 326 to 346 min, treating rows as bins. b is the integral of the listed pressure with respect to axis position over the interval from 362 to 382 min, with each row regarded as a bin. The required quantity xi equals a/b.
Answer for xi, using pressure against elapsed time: 1.09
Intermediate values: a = 60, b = 54.6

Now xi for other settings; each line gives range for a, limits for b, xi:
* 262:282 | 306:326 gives 1.03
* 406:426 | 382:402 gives 1.01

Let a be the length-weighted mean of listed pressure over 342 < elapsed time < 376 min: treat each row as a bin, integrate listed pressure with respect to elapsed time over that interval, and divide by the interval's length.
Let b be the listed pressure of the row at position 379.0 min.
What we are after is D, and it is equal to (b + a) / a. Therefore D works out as 1.95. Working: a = 2.9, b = 2.714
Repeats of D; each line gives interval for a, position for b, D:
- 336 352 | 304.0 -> 2.08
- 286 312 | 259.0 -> 2.08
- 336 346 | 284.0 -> 2.10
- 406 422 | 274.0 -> 2.16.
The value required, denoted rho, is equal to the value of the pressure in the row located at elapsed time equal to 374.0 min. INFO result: 2.682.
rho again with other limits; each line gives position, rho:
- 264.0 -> 3.219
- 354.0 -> 2.9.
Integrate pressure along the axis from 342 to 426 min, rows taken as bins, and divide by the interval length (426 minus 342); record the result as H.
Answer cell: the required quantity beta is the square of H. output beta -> 8.0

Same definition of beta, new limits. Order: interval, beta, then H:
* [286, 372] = 9.1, 3.02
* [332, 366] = 8.5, 2.92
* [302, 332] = 9.8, 3.13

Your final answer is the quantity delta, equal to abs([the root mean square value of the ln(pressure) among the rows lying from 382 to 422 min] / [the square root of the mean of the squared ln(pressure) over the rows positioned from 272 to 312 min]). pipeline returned 0.89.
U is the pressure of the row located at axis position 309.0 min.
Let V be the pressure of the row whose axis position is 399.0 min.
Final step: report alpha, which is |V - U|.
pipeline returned 0.1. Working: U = 3.155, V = 3.024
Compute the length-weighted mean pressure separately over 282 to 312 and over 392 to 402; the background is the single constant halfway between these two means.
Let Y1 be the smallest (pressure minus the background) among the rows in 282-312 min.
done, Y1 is -0.05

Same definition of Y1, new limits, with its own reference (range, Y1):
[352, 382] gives -0.39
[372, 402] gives -0.60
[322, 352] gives -0.16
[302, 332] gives -0.01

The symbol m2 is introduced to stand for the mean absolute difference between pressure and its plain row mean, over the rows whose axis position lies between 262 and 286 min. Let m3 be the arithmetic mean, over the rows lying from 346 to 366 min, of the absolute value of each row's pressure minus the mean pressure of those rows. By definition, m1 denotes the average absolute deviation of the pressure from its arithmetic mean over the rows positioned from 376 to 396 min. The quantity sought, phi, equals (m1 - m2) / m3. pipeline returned 5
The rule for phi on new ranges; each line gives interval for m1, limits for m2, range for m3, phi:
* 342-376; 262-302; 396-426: 0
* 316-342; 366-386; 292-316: 0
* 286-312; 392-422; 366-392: -1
